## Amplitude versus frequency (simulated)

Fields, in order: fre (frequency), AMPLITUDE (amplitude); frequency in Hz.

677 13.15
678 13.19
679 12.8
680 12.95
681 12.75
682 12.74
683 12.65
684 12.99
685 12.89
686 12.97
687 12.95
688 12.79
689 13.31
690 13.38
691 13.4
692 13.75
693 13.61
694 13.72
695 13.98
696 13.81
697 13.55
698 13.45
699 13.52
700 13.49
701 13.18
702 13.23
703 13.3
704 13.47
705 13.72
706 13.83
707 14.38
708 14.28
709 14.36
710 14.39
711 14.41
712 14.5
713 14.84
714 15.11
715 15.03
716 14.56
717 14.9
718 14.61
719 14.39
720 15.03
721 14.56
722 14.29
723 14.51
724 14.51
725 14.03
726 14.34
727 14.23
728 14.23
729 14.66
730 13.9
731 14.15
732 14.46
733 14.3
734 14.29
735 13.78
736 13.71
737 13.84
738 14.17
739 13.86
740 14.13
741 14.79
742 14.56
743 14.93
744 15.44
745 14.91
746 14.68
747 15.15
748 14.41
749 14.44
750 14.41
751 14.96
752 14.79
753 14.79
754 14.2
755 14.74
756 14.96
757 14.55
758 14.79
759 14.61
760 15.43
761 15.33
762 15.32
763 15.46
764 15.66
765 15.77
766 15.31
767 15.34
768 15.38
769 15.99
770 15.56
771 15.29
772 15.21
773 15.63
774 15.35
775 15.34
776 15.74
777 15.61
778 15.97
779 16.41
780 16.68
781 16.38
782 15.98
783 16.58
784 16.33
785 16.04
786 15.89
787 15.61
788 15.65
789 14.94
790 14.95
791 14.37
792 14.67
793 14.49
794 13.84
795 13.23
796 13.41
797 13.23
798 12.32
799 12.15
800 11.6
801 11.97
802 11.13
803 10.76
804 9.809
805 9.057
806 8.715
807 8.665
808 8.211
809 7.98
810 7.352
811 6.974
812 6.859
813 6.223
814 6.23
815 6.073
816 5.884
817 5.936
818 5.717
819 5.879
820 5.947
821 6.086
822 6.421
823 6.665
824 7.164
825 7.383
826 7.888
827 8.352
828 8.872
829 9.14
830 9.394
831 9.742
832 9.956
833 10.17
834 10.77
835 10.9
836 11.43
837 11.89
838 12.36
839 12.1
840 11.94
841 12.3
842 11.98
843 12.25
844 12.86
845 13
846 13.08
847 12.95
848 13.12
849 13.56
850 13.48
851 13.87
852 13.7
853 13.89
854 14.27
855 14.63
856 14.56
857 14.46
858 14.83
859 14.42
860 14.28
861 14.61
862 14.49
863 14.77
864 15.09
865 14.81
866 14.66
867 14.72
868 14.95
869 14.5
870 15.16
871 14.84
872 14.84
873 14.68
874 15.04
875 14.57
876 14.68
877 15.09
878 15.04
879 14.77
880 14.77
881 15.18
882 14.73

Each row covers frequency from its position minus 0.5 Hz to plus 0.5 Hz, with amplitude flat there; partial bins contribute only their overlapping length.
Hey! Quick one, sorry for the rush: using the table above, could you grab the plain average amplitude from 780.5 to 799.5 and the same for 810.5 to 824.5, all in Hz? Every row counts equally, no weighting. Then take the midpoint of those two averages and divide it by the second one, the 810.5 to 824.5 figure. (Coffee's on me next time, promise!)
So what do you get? 1.67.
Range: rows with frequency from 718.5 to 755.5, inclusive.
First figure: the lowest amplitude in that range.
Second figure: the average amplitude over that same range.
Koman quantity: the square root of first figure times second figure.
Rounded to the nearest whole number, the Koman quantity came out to 14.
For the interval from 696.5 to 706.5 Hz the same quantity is 13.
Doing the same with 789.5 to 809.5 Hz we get 10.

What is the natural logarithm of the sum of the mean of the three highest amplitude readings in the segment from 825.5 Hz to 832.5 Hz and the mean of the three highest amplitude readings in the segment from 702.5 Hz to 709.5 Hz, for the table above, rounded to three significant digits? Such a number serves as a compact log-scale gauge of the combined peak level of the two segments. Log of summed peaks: 3.18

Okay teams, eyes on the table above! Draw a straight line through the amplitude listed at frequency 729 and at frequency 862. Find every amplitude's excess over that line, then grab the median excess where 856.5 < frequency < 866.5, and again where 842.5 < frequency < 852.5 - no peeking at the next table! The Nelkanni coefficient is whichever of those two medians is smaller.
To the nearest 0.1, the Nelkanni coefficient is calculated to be -1.4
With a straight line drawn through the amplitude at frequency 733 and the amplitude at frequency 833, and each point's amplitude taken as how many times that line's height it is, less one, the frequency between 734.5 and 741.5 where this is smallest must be 736 Hz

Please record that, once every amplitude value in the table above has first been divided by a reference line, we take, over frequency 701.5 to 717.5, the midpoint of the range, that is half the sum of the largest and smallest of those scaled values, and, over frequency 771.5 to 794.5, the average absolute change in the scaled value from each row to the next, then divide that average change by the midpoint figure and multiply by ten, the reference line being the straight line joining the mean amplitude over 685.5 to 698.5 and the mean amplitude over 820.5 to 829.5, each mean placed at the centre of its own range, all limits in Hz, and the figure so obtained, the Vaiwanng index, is 0.298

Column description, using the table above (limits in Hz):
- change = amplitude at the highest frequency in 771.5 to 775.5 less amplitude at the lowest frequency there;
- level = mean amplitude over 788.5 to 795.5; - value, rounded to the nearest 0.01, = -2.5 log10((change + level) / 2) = -2.15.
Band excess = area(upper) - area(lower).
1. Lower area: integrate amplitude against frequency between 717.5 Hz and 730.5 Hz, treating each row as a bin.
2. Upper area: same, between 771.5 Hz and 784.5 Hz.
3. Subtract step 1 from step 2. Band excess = 20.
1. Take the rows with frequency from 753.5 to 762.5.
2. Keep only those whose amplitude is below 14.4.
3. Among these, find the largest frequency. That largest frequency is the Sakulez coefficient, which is 754 Hz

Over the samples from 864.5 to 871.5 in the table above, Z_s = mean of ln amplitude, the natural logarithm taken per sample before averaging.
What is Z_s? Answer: 2.69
